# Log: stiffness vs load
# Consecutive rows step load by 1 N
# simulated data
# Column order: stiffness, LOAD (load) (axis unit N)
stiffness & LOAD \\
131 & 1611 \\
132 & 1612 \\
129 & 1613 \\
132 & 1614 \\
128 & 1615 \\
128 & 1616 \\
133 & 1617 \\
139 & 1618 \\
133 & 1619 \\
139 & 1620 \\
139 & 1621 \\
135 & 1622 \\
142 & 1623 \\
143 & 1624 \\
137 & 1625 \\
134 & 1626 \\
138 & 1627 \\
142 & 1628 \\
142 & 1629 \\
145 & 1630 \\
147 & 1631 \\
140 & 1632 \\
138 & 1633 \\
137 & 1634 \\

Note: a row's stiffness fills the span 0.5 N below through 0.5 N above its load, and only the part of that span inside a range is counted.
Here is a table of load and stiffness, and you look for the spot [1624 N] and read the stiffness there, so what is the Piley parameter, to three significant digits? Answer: 143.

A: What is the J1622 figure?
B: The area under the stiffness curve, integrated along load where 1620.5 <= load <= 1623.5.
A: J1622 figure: 416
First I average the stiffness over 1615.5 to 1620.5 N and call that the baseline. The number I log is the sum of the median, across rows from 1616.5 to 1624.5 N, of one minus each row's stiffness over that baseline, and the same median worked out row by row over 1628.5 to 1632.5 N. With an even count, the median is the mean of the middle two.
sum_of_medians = -0.10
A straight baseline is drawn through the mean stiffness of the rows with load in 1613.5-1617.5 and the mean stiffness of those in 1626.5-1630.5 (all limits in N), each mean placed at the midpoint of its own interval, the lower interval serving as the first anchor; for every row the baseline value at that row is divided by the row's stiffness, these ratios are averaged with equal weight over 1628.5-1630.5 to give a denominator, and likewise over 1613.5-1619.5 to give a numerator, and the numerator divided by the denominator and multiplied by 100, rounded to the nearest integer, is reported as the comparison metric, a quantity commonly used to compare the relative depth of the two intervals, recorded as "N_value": 100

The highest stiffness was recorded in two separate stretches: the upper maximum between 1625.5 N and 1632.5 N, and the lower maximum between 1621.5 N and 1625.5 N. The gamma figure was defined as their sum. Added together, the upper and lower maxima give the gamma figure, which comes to 290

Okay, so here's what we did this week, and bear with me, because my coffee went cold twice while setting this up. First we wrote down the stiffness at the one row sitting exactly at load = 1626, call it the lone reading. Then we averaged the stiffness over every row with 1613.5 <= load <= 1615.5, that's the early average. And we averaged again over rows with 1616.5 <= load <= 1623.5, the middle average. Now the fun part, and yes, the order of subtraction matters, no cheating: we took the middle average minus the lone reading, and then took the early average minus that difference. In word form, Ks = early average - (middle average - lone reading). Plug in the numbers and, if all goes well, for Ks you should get 127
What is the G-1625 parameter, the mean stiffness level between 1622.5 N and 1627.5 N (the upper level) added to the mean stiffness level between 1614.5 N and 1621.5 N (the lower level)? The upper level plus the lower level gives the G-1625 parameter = 273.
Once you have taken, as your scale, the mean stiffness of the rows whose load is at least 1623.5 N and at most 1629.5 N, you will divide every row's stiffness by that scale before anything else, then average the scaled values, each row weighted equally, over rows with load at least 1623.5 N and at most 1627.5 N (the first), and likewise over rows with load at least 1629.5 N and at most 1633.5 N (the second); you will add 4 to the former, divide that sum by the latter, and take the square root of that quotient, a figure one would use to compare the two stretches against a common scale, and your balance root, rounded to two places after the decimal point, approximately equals 2.21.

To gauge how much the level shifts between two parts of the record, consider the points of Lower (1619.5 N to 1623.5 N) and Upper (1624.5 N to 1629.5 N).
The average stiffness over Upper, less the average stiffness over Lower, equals 0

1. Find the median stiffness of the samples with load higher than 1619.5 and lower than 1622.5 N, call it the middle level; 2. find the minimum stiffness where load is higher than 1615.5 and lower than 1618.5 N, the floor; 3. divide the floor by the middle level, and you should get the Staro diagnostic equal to 0.921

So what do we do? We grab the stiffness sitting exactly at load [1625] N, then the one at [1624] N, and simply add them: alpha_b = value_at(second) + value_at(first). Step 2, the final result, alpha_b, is 280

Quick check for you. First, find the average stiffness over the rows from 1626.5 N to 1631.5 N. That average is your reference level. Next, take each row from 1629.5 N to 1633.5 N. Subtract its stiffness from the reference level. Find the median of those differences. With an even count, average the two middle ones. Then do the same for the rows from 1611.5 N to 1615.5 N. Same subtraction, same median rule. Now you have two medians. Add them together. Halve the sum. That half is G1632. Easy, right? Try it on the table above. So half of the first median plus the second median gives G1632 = 6.3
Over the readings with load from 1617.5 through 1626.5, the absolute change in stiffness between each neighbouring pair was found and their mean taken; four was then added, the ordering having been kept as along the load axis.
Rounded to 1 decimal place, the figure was 8.1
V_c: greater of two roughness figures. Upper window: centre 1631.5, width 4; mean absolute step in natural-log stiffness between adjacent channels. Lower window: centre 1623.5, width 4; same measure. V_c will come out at 0.0335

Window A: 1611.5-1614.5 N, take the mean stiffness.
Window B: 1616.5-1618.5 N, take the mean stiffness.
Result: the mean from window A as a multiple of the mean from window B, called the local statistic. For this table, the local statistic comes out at 0.96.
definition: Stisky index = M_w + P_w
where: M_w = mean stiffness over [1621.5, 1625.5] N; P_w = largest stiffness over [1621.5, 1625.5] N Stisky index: 282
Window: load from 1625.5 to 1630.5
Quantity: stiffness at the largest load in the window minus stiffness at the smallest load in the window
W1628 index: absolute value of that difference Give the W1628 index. 11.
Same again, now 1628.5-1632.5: 2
